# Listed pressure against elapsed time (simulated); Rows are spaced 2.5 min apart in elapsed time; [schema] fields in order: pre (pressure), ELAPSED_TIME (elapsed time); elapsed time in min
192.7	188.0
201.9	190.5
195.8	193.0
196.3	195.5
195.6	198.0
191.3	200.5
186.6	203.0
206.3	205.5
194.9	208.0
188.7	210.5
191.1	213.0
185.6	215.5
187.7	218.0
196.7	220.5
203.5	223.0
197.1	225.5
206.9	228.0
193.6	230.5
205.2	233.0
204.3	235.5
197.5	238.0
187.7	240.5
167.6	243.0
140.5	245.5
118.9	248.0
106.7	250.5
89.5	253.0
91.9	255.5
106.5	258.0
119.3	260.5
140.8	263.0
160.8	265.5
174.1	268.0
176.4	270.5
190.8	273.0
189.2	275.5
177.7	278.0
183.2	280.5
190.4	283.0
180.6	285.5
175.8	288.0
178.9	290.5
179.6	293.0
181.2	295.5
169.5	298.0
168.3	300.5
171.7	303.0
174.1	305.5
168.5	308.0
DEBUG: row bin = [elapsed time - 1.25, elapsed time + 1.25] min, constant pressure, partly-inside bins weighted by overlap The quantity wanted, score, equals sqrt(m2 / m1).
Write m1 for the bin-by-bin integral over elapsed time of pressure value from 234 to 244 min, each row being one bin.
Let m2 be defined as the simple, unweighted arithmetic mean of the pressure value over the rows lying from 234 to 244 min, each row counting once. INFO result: 0.315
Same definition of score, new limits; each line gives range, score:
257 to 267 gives 0.314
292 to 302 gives 0.316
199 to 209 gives 0.316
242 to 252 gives 0.319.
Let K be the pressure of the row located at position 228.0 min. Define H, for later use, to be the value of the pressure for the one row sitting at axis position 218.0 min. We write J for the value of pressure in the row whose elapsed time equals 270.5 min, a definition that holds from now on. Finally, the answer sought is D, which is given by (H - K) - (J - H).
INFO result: -8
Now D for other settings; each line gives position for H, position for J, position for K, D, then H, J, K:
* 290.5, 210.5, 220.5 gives -28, 178.9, 188.7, 196.7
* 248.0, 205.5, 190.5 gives -170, 118.9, 206.3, 201.9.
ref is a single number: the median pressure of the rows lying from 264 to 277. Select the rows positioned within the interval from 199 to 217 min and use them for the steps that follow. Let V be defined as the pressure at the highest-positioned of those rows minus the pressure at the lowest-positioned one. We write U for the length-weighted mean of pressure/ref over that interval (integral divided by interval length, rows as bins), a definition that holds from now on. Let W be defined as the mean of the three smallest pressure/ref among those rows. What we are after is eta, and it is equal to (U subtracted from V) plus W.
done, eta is -5.7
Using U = 1.09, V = -5.7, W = 1.06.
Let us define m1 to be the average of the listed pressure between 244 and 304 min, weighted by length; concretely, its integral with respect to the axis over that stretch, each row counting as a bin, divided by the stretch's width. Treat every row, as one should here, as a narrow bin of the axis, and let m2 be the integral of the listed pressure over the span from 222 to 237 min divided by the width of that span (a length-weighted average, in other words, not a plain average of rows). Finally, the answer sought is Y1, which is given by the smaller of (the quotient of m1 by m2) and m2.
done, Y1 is 0.78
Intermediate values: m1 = 157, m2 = 202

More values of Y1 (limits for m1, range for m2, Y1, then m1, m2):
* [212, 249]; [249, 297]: 1.18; 186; 157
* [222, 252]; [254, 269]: 1.35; 177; 131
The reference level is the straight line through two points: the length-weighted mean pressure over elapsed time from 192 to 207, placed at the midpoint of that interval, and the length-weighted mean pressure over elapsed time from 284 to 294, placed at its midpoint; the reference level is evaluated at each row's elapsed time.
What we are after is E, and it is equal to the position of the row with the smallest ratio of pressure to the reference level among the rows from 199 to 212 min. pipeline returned 203.0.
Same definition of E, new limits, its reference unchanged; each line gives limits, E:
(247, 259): 253.0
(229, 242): 240.5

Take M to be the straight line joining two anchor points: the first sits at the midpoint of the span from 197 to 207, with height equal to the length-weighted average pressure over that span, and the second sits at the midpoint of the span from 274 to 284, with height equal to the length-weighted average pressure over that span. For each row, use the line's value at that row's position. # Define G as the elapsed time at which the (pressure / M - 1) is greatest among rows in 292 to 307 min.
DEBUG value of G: 295.5 min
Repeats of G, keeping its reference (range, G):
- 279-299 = 283.0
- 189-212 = 205.5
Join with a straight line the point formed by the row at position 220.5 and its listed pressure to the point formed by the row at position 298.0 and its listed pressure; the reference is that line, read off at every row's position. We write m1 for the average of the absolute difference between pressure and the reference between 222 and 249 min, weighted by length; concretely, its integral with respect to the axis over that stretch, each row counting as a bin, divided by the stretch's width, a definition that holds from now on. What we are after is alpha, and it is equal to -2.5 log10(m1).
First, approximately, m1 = 17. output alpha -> -3.1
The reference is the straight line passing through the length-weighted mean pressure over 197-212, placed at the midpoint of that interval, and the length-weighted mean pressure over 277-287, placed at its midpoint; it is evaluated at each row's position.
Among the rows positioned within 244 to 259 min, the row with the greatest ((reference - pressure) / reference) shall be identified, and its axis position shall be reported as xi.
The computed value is 253.0 min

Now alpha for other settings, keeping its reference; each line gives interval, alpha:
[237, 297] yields -3.7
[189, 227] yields -2.3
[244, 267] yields -4.5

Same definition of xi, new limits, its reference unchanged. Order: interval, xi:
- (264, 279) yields 265.5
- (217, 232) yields 218.0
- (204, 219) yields 215.5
